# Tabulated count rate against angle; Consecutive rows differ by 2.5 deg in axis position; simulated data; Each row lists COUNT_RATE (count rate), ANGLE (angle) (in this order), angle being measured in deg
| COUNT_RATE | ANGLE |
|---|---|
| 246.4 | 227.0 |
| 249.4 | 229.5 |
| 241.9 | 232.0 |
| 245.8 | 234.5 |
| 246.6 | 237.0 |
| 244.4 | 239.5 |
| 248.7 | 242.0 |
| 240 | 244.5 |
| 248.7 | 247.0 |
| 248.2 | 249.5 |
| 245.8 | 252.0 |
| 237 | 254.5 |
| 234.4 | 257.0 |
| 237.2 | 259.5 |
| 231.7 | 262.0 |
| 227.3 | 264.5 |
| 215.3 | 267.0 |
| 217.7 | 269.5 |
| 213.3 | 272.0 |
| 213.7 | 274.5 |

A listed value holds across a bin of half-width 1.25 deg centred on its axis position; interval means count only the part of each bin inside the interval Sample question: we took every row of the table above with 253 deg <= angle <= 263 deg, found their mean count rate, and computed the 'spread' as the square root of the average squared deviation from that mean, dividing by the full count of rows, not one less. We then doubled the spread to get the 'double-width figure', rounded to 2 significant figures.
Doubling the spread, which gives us 4.5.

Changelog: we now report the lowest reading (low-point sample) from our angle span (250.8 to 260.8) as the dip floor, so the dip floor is 234.4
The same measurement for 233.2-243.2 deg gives 244.4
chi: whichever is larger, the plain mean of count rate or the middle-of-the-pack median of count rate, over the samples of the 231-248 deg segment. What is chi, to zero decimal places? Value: 246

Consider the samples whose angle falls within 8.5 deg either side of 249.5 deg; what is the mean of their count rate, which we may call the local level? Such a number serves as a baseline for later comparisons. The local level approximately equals 243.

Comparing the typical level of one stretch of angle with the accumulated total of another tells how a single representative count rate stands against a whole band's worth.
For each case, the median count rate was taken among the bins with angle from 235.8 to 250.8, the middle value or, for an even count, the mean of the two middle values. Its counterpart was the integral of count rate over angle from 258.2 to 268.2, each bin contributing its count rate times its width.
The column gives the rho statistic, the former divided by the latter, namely 0.109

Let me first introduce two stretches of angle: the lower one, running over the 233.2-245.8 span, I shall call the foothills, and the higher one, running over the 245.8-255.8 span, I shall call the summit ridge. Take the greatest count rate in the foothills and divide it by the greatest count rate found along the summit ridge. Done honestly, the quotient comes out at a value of 1.00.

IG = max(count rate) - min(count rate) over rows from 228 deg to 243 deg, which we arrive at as 7.5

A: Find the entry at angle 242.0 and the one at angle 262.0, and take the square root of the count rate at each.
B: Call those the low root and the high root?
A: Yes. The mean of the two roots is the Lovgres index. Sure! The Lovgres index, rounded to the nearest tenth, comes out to 15.5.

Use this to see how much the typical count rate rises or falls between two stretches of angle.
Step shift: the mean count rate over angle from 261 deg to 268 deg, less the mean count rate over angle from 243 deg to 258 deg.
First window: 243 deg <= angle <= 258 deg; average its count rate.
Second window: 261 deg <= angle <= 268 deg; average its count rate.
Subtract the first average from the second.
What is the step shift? -18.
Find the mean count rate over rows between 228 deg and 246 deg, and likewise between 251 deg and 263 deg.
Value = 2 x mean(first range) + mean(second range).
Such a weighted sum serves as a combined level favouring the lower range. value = 728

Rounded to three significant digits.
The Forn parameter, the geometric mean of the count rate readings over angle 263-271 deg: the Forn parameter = 220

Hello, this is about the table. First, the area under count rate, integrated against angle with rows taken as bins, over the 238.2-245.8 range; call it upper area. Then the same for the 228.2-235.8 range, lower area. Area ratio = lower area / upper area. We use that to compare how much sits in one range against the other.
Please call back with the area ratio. 1.005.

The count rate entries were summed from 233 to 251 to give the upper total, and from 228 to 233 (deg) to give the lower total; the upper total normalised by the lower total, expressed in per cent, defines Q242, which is 351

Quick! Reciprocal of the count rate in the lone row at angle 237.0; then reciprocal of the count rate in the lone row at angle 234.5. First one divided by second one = 1.00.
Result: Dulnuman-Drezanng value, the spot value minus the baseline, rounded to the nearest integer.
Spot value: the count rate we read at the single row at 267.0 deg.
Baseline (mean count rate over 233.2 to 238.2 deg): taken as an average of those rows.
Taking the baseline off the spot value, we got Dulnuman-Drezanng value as -31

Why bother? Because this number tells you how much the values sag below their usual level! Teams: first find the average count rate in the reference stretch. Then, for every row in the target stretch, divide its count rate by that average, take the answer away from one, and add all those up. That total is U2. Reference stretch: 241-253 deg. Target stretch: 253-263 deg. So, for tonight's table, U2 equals 0.18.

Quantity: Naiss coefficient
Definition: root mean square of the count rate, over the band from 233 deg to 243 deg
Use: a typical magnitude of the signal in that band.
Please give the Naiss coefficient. 246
